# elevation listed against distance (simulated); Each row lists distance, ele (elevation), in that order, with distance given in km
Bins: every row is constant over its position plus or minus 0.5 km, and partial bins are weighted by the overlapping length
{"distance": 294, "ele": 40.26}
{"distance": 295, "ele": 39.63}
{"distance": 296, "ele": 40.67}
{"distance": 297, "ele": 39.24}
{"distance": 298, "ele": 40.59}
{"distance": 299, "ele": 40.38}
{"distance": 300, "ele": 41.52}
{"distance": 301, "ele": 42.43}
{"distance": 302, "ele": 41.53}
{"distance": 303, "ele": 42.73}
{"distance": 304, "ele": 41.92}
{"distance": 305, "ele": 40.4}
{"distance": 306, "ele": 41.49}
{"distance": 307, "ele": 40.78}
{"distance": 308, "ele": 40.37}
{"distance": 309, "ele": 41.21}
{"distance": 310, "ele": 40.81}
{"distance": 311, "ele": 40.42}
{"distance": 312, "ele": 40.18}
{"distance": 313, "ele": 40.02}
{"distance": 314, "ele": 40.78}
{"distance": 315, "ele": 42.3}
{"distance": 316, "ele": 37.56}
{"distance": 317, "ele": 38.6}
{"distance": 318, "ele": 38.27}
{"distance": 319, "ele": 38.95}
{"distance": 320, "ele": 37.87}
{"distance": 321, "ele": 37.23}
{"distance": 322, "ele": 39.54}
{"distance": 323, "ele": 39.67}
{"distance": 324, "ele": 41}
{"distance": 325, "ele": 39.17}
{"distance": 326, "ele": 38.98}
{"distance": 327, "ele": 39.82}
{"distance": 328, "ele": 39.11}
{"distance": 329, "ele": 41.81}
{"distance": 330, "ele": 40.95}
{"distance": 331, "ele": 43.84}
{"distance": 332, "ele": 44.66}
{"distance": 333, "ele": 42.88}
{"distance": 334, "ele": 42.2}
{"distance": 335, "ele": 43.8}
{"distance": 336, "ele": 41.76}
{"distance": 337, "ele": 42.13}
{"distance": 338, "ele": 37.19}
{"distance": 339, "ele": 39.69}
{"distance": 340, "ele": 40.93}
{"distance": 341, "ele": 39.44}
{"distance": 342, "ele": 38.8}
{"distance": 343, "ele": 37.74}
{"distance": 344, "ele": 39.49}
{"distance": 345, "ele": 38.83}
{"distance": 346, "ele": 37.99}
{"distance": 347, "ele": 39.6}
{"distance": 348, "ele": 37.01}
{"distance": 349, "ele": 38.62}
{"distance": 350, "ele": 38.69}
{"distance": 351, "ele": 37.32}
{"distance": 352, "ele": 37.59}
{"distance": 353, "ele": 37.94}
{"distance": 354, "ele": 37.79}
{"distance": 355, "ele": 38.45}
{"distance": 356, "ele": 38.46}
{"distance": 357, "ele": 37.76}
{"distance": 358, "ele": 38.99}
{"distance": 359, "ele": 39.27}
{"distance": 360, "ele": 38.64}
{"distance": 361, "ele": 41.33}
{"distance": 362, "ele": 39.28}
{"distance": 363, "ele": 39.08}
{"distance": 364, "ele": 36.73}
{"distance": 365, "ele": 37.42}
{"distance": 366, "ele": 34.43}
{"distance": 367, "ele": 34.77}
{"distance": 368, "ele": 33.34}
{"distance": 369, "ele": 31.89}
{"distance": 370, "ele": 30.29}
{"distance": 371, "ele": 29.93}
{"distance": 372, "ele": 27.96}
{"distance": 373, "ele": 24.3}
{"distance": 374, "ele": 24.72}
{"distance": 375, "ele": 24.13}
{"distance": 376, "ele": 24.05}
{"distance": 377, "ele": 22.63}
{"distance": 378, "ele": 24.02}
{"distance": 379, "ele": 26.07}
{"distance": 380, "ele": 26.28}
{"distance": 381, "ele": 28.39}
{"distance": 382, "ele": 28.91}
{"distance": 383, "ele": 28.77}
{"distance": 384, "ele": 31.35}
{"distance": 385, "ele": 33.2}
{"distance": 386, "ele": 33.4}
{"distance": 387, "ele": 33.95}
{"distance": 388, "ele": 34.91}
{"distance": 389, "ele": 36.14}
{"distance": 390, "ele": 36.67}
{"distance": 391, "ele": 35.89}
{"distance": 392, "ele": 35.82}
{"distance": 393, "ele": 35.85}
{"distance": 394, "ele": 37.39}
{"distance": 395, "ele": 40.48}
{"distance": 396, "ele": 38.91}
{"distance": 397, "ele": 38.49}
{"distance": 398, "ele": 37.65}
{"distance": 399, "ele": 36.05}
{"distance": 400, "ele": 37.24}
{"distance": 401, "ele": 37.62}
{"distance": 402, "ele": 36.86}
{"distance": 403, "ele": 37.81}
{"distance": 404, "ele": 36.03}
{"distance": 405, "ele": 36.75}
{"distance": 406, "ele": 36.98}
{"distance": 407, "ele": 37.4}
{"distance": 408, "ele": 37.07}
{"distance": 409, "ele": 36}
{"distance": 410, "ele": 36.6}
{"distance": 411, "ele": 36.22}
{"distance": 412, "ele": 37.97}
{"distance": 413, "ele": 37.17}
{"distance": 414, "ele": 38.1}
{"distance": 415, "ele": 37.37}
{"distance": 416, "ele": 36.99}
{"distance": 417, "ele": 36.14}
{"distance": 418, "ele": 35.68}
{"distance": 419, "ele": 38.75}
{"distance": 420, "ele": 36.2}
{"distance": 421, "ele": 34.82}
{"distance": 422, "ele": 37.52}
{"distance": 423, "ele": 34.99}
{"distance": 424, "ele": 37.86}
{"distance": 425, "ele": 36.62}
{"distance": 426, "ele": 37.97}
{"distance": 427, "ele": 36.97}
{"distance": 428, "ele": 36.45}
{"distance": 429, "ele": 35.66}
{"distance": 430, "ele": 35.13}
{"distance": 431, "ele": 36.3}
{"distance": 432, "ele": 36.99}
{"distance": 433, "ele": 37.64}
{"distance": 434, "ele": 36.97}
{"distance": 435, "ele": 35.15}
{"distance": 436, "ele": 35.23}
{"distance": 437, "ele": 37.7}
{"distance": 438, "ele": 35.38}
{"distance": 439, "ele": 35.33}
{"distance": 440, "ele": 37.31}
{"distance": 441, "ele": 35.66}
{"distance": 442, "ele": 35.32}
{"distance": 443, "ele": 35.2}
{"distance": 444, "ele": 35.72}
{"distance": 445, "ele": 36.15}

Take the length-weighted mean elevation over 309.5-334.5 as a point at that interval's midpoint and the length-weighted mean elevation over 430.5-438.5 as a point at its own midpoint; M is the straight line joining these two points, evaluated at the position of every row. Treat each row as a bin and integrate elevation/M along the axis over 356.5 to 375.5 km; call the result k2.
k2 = 16.6 km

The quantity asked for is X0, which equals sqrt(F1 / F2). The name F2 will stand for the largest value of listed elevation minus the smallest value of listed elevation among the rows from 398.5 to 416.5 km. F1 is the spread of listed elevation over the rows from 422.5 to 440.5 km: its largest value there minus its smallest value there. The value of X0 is 1.2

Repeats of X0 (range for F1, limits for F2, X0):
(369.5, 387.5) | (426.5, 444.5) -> 2.1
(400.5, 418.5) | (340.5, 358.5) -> 1.0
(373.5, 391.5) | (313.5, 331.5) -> 1.5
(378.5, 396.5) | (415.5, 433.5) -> 1.9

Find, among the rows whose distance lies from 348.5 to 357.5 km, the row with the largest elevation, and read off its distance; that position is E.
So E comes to 350 km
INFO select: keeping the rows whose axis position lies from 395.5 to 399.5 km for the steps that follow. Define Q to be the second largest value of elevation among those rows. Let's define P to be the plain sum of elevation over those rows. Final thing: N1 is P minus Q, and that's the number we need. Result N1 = 112.6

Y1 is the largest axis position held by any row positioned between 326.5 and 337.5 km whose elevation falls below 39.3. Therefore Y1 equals 328 km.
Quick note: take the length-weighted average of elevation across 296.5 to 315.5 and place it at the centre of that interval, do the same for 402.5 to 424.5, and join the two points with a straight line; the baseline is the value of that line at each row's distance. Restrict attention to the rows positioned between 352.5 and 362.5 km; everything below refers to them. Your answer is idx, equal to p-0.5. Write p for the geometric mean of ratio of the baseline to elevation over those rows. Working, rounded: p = 1.01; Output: 0.51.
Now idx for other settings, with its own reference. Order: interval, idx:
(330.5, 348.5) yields 0.48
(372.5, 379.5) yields 1.08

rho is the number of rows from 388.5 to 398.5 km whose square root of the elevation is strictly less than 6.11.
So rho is 5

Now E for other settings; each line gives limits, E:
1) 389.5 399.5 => 395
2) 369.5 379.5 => 370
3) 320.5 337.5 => 332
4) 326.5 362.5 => 332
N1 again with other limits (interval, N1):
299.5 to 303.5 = 125.8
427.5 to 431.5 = 107.2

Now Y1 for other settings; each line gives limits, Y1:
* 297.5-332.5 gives 328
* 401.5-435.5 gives 435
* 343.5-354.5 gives 354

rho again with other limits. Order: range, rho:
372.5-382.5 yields 10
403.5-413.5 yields 8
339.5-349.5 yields 1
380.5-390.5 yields 10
